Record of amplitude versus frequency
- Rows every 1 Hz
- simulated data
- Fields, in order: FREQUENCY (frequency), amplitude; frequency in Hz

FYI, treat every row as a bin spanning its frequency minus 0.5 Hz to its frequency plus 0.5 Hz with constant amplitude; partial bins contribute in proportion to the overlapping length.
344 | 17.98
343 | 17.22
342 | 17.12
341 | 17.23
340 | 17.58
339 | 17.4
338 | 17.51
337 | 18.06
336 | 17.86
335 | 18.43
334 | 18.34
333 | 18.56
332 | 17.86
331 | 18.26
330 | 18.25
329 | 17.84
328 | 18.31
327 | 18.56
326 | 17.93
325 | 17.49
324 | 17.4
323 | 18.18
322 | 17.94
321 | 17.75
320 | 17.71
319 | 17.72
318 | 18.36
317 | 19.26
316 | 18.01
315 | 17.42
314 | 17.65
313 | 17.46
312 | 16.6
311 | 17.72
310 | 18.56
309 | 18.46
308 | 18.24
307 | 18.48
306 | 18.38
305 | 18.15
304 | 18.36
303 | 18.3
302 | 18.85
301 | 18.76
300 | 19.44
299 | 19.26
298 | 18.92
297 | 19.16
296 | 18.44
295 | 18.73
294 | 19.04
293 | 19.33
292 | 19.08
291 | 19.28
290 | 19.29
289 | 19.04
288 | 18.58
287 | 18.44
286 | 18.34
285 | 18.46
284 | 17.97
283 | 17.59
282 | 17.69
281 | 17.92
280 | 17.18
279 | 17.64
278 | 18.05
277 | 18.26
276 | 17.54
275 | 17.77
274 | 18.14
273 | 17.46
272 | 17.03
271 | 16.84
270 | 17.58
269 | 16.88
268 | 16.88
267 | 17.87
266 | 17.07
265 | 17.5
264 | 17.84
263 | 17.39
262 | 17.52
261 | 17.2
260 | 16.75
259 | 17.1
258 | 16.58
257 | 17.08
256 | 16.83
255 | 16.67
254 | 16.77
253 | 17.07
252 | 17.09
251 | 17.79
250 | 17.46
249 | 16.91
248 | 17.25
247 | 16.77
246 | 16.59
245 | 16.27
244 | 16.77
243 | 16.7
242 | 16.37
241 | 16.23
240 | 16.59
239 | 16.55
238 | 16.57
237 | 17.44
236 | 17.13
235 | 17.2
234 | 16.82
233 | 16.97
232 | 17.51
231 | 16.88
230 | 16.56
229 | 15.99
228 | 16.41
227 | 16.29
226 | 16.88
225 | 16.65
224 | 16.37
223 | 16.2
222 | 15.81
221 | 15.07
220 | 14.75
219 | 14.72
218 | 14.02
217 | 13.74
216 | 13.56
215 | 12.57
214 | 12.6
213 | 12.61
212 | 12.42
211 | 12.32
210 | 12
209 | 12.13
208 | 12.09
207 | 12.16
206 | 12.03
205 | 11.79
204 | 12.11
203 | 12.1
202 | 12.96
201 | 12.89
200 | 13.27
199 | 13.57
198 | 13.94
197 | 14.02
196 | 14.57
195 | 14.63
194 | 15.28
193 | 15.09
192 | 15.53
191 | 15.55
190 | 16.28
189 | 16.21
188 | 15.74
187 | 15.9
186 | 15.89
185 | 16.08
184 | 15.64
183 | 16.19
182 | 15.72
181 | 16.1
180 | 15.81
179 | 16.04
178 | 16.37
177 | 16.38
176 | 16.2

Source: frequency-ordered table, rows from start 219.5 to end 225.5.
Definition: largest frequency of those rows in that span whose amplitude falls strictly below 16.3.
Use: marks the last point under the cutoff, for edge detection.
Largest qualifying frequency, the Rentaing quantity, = 223 Hz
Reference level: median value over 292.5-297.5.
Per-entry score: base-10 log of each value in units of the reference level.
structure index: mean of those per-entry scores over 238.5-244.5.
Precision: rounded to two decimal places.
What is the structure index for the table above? -0.06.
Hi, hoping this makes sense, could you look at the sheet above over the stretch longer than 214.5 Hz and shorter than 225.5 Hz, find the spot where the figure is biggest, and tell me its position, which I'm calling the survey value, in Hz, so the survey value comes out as 225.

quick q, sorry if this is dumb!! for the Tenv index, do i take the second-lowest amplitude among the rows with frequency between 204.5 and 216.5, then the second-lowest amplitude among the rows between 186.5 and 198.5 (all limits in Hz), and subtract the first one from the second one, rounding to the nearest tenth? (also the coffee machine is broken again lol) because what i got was 2.0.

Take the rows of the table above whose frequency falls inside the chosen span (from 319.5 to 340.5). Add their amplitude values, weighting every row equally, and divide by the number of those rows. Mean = 18.0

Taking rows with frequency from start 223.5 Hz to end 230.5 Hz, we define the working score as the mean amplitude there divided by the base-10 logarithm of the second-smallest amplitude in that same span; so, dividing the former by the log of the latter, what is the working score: 13.6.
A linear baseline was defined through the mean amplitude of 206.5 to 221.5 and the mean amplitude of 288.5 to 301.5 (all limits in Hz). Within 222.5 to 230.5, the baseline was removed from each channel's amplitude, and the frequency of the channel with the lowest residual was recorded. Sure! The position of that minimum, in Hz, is 229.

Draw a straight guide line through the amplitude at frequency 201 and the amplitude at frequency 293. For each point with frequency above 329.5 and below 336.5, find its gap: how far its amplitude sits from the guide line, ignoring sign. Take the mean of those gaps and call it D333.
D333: 3.91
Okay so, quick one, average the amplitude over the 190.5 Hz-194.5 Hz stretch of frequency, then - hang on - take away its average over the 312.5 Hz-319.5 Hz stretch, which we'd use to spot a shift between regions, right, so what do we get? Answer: -2.6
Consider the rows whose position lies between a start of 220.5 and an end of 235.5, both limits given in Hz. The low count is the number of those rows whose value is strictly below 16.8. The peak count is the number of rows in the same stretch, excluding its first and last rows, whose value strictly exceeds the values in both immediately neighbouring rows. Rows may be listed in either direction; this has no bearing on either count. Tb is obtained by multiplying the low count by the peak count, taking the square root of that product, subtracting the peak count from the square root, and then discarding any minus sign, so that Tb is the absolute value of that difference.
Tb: 2.2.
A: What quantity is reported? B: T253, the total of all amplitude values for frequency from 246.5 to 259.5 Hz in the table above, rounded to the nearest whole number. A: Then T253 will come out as 221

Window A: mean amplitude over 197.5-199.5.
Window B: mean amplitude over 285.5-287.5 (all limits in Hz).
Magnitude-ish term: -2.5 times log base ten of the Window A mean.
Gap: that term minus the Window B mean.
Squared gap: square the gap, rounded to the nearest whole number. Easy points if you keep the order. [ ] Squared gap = 451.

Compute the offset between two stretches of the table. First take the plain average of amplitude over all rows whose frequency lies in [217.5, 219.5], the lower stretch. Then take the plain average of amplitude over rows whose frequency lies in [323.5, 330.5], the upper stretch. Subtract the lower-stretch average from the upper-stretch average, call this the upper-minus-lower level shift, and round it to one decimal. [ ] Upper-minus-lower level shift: 3.6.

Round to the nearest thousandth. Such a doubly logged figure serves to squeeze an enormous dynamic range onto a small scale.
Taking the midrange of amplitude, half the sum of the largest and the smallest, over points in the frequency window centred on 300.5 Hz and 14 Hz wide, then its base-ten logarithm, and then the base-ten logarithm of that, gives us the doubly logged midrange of 0.105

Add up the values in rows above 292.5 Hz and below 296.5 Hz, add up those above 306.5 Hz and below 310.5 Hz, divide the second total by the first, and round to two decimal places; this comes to 0.98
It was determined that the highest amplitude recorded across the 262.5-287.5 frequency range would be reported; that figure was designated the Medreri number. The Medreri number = 18.46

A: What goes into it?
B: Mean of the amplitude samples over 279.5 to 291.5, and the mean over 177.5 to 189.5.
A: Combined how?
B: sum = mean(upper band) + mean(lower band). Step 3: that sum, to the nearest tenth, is 34.3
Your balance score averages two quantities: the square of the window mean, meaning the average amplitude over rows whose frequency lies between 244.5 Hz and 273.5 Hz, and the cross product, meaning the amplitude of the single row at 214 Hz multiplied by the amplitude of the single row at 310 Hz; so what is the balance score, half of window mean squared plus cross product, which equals 263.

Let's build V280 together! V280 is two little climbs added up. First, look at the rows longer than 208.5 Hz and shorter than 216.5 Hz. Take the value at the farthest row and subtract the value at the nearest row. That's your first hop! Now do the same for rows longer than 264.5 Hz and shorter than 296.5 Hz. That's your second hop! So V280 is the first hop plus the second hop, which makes 2.4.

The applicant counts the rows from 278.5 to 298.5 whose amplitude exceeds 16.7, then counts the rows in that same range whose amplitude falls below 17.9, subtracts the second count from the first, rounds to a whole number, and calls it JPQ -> 16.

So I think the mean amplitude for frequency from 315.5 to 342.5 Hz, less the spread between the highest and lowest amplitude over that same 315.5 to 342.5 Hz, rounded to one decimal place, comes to 15.8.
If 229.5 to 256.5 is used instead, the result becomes 15.3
